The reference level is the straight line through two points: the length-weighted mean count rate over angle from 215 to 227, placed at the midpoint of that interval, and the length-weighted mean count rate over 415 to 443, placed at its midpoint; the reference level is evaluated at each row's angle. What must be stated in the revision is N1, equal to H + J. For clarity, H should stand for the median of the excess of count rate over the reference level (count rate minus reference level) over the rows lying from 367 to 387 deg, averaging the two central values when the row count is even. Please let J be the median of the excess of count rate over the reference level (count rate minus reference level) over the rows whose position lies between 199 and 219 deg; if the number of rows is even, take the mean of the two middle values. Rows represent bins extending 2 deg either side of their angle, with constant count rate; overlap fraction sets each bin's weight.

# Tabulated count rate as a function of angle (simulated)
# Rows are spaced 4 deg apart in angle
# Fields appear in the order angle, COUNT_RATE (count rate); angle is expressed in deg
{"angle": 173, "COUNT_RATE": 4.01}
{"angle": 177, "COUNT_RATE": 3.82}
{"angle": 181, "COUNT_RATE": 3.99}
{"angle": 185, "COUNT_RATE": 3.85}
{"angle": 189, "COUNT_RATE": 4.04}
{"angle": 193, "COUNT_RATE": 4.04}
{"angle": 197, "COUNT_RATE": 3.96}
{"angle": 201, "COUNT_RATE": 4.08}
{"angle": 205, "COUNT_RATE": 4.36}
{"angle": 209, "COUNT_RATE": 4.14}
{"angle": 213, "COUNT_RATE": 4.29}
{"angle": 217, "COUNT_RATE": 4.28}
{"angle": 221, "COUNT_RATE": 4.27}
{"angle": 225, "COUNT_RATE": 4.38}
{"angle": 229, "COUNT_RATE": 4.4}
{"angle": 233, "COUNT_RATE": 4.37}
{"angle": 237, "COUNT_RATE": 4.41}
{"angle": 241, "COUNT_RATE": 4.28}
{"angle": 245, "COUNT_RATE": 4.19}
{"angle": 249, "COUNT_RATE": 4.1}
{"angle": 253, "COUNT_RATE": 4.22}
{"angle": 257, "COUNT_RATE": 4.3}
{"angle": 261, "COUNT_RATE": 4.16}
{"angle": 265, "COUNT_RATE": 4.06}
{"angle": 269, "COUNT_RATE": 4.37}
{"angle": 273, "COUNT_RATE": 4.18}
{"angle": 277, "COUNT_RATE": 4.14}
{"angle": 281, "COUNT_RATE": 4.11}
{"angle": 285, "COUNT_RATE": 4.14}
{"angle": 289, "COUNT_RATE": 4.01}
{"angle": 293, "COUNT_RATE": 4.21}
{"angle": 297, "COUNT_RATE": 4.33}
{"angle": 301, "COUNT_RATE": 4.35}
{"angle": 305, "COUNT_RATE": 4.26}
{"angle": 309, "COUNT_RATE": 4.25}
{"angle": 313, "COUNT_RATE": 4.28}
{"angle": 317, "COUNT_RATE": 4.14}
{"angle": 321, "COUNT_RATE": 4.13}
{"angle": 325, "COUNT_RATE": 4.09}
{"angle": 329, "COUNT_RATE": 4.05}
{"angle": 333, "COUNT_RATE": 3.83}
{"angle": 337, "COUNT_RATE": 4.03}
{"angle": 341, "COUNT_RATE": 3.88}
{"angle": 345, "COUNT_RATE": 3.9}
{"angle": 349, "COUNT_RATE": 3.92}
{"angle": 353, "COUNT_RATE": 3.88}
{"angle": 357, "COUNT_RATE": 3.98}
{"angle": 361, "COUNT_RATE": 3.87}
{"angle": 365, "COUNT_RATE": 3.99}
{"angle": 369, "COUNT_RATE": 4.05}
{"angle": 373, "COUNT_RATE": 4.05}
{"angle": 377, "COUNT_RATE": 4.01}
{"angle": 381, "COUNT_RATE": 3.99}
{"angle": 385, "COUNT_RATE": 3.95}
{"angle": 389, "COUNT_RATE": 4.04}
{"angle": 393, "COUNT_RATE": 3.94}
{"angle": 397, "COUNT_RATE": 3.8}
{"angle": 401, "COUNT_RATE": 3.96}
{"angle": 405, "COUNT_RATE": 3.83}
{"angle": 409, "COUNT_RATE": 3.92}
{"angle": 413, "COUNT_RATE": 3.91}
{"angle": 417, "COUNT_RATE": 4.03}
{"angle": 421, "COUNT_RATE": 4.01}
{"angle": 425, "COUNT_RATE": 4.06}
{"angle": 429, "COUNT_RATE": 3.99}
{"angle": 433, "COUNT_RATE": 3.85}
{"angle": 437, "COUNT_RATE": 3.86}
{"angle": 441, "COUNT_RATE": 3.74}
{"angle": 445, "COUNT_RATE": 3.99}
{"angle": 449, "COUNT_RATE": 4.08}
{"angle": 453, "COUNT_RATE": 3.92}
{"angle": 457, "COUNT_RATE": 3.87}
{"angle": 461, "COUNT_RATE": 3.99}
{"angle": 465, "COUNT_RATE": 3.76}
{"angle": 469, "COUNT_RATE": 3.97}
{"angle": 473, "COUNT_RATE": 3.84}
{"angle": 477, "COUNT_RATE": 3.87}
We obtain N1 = -0.06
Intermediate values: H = -0.02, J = -0.037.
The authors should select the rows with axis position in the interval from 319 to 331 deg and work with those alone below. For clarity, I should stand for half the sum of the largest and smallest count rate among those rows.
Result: 4.09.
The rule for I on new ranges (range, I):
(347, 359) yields 3.93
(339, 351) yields 3.90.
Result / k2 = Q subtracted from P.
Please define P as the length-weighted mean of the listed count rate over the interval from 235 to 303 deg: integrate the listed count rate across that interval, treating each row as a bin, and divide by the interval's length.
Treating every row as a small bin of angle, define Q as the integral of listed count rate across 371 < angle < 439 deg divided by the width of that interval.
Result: 0.26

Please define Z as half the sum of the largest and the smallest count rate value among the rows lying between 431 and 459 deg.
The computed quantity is 3.91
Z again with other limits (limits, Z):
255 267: 4.18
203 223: 4.25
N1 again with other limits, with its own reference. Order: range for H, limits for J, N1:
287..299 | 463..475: 0.02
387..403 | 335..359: -0.21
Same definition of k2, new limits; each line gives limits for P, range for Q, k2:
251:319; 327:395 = 0.24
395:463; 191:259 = -0.31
